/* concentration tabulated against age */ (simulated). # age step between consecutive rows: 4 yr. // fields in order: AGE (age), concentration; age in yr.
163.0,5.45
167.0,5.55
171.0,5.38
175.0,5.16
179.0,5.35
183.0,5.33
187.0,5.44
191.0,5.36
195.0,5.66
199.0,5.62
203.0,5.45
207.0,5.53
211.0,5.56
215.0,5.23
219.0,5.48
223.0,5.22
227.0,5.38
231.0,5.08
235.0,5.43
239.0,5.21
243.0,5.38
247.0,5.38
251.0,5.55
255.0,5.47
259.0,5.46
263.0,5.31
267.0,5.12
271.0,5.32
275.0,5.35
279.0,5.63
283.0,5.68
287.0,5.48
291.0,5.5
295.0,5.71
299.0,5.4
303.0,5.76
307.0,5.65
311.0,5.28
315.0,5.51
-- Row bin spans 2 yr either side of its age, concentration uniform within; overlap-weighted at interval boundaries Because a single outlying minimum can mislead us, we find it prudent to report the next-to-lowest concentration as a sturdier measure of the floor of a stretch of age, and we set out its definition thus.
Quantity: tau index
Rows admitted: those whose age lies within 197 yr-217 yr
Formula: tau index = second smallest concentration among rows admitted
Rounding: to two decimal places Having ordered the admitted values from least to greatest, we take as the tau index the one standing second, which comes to 5.45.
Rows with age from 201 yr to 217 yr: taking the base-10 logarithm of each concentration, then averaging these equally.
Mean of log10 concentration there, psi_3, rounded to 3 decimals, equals 0.736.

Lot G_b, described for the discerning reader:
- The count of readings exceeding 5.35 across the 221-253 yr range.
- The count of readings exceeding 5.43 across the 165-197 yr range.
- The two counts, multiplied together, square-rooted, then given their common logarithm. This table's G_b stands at 0.588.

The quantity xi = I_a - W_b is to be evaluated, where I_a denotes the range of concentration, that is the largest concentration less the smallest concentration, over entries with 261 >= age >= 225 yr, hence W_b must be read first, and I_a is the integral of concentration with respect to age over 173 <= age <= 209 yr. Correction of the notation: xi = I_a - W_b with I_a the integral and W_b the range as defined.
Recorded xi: 195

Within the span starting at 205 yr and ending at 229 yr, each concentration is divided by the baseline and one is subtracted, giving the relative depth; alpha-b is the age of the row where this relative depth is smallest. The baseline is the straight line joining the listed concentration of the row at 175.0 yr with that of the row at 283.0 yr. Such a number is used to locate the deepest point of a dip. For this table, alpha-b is 223.0 yr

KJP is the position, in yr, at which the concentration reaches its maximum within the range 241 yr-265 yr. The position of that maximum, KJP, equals 251.0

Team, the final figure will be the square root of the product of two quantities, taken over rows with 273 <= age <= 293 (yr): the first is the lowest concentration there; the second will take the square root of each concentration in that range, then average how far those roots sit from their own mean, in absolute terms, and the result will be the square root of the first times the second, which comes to 0.34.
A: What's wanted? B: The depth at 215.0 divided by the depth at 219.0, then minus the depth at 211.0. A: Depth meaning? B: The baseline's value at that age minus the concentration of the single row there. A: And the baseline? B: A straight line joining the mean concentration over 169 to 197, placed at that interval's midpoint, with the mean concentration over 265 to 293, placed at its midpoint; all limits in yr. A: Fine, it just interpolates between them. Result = -2.1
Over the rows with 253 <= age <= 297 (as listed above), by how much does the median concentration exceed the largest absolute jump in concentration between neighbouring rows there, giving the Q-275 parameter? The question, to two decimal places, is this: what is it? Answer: 5.19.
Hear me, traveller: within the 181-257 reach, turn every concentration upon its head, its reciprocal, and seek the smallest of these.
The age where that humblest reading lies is 195.0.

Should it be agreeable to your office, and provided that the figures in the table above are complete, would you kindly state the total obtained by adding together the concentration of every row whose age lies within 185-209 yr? 33.1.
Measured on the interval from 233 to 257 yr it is 32.4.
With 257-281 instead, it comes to 32.2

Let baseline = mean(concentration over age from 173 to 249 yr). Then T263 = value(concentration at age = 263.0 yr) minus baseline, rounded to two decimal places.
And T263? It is -0.07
